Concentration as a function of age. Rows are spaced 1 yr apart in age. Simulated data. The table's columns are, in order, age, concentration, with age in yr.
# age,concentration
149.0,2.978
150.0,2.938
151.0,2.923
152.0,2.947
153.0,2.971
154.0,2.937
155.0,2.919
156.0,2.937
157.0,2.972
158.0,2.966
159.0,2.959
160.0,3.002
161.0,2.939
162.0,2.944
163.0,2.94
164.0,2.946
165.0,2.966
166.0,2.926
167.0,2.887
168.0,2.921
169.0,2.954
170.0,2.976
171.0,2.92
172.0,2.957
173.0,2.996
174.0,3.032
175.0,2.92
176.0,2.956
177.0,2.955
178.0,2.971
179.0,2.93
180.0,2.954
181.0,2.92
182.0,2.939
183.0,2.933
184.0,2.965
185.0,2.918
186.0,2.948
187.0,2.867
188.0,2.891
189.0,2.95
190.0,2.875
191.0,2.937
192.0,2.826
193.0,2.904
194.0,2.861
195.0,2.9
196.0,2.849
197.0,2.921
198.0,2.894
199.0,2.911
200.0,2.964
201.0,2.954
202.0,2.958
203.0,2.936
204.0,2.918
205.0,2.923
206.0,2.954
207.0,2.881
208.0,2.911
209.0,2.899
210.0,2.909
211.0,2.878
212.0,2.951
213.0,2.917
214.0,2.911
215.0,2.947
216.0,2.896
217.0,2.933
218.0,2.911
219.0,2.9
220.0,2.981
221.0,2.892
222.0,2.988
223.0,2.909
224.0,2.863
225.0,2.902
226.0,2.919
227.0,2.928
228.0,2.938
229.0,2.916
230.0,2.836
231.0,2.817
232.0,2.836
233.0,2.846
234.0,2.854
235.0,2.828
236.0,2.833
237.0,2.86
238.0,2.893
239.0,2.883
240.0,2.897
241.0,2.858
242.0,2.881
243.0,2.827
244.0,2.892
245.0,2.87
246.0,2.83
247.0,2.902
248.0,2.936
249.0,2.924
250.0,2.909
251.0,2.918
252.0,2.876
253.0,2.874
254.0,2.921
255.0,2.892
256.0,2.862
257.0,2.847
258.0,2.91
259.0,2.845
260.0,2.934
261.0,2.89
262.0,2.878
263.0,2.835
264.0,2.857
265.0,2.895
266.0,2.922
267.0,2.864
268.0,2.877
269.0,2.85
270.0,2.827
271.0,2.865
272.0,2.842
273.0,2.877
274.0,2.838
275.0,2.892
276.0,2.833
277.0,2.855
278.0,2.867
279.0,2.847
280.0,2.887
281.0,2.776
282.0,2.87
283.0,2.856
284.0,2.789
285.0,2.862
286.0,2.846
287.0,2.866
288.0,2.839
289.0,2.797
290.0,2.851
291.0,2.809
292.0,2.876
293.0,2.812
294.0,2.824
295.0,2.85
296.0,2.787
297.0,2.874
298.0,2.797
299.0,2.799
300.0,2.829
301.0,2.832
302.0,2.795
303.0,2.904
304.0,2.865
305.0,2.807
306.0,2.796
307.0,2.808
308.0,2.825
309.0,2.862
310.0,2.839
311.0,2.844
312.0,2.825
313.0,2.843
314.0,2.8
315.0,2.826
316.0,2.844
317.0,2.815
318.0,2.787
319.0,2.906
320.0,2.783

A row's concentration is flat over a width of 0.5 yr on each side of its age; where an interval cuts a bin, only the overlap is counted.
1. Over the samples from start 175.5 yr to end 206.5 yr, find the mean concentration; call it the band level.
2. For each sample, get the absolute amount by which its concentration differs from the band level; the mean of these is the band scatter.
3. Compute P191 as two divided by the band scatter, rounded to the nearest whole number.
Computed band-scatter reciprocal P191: 68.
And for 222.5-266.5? 67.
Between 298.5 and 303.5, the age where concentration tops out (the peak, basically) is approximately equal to 303.0 yr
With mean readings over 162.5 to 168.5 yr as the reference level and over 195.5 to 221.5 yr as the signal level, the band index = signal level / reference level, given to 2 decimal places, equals 1.00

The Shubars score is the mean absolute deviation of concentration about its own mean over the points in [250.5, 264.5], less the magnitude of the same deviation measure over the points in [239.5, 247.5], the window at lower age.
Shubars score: 0.0018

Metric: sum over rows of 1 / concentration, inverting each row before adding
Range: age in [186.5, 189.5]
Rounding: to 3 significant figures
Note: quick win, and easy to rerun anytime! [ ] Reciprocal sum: 1.03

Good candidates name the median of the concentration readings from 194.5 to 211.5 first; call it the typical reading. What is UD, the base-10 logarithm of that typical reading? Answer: 0.464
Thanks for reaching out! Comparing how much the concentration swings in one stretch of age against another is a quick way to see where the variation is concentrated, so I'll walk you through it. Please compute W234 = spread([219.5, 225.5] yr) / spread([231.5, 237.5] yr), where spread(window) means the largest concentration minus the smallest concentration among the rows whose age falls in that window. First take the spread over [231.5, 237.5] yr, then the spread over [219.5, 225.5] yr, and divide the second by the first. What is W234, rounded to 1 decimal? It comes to 3.9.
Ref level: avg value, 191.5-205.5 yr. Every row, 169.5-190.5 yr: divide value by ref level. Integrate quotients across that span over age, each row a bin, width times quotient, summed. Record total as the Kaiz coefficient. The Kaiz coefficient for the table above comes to 21.2 yr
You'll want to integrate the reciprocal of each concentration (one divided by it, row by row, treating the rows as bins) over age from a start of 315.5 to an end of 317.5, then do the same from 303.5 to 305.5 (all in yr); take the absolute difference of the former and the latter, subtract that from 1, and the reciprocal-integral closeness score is 0.998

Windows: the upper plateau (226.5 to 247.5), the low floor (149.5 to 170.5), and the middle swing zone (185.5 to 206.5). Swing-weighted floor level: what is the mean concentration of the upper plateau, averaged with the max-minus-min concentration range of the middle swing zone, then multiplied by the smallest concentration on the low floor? 4.339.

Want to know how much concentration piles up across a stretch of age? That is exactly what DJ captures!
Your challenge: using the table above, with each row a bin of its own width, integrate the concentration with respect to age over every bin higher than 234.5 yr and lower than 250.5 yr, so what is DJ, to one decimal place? 46.0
